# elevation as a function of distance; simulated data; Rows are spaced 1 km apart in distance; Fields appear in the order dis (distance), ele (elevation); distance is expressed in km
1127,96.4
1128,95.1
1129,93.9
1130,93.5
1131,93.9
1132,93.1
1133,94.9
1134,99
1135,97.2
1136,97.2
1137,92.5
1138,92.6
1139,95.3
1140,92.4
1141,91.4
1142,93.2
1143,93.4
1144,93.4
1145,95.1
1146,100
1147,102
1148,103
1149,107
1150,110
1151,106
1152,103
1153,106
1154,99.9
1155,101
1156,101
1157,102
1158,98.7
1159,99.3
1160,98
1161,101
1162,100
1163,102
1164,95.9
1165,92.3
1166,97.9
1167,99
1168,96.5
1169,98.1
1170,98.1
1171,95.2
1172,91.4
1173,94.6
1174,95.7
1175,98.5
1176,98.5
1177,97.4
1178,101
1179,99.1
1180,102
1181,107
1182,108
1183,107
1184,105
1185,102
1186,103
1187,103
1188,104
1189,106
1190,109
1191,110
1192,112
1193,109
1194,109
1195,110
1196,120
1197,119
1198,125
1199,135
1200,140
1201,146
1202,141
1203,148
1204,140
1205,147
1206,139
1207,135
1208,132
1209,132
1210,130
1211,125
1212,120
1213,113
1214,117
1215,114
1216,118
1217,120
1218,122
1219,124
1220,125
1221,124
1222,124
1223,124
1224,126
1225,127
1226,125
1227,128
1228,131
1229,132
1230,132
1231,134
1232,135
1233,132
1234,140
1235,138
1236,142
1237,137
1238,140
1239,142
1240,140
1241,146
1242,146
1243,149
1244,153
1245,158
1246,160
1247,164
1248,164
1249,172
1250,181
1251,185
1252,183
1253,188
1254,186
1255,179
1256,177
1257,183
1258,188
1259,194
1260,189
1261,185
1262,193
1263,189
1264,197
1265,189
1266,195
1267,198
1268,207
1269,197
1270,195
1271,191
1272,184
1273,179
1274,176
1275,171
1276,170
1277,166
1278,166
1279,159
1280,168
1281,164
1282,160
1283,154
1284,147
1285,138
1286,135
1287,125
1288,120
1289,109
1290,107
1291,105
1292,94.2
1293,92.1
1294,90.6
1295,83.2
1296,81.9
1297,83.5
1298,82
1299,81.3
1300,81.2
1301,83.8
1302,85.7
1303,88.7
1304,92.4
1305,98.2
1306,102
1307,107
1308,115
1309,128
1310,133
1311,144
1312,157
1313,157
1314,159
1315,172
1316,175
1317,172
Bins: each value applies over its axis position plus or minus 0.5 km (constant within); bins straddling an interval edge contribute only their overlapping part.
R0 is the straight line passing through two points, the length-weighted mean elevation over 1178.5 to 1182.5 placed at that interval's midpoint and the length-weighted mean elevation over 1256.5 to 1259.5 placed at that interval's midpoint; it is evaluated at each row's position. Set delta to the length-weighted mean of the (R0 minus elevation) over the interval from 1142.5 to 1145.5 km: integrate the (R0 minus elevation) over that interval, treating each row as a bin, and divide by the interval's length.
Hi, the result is -30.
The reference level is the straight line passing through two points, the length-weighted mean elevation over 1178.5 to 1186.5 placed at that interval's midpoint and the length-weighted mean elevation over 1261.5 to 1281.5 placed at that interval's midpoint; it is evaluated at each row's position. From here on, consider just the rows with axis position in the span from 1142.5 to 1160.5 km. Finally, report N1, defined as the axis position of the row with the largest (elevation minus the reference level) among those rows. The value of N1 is 1150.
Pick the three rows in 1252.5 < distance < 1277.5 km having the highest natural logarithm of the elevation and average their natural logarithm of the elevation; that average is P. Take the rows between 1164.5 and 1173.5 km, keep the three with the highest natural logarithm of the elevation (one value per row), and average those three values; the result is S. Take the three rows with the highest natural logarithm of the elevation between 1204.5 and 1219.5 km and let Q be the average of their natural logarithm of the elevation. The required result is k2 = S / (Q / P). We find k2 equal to 4.92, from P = 5.30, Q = 4.9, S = 4.59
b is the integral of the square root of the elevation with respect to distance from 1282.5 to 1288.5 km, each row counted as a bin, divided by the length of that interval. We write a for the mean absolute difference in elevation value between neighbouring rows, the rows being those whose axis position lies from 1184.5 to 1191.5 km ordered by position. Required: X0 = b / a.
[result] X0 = 8.8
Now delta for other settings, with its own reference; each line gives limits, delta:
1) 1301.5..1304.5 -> 148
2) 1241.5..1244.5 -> 23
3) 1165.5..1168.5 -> -8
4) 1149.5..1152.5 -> -34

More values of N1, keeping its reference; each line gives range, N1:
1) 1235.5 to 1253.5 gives 1253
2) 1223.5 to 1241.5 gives 1236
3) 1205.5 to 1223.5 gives 1206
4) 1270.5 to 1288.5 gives 1271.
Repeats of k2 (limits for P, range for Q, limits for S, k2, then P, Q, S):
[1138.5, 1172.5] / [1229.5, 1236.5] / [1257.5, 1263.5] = 4.98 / 4.68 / 4.9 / 5.26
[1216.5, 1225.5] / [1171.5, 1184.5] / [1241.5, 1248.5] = 5.27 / 4.84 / 4.7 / 5.09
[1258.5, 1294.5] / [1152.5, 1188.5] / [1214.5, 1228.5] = 5.51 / 5.30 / 4.7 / 4.86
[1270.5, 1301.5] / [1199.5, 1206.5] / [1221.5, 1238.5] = 5.17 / 5.22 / 5.0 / 4.95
